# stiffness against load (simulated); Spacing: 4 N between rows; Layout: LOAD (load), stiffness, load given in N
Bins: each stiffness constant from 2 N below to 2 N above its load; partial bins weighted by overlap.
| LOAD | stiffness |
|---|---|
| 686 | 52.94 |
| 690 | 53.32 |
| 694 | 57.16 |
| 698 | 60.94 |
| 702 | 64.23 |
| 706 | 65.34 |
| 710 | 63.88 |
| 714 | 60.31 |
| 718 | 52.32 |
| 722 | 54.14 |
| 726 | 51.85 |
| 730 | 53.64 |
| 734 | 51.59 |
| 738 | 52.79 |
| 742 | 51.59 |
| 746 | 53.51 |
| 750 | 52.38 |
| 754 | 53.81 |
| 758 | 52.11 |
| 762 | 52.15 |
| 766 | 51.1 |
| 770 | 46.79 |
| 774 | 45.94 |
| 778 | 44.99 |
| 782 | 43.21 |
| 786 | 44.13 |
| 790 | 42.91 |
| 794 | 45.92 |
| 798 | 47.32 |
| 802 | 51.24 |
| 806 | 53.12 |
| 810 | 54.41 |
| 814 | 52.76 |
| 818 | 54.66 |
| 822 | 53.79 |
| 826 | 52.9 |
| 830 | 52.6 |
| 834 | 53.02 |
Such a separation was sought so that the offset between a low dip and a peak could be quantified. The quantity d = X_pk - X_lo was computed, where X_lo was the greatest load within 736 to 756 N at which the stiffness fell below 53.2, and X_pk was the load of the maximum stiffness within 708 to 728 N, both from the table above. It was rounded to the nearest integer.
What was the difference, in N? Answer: -40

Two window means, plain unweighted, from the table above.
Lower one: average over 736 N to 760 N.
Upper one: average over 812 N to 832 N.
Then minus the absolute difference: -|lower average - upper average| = -0.6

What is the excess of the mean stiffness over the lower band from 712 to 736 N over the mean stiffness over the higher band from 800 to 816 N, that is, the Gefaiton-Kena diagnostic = 1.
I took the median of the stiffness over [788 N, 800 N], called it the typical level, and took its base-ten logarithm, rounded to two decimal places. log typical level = 1.66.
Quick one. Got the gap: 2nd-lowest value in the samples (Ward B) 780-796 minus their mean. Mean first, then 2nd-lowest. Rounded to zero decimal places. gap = -1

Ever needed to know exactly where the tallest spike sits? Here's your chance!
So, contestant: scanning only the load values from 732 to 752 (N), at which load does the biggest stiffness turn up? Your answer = 746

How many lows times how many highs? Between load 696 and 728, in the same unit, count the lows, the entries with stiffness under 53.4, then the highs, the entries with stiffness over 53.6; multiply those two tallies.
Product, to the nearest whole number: 12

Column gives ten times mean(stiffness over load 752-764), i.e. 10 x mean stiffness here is 527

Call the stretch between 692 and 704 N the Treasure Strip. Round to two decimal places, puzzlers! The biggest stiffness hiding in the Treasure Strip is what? 64.23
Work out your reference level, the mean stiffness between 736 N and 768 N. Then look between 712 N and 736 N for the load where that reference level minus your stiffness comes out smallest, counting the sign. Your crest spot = 714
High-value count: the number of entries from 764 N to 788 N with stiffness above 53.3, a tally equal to 0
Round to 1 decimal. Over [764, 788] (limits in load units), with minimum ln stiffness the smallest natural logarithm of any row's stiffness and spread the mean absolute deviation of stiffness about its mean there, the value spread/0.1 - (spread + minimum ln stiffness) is 13.7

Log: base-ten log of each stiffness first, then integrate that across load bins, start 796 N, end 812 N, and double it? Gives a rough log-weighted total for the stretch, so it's 54.8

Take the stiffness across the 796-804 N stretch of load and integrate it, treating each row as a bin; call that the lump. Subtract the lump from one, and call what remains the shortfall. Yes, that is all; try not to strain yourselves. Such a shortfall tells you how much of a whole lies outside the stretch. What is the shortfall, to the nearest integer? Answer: -393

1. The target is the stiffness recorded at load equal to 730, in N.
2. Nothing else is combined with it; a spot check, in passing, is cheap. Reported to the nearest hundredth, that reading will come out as 53.64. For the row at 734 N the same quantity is 51.59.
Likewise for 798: 47.32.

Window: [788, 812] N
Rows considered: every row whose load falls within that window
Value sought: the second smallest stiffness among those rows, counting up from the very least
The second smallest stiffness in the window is 45.92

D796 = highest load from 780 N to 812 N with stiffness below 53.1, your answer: 802 N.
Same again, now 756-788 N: 786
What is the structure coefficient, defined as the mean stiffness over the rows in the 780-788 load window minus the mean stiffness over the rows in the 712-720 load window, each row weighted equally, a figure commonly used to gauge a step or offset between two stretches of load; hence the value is -13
